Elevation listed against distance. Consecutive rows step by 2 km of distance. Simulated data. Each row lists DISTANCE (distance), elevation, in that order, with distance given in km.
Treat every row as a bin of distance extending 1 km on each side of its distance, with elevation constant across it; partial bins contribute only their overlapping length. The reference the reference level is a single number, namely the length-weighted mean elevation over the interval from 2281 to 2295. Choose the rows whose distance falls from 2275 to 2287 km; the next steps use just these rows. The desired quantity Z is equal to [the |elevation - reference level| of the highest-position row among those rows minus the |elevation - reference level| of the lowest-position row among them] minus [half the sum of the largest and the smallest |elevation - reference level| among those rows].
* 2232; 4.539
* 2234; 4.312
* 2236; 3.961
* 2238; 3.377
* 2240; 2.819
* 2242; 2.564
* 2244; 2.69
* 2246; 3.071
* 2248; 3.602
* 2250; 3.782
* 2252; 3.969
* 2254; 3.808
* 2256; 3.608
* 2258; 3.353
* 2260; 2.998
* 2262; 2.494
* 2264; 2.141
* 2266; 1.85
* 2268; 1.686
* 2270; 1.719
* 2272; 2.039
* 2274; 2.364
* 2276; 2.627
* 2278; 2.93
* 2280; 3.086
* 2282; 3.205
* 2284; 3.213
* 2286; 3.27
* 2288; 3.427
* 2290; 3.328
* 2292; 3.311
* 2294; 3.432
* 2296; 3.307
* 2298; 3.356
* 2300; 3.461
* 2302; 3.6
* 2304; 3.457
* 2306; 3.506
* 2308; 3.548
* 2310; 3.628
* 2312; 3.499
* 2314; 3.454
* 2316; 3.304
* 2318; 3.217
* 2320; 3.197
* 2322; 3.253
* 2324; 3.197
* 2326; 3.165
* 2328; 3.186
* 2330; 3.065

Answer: -1.0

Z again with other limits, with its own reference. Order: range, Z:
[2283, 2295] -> 0.0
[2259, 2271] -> 0.3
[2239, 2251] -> -0.5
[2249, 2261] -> -0.5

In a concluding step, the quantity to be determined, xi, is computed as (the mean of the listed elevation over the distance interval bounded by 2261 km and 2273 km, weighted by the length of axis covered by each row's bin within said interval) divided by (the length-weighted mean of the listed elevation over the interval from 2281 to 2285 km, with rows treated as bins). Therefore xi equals 0.62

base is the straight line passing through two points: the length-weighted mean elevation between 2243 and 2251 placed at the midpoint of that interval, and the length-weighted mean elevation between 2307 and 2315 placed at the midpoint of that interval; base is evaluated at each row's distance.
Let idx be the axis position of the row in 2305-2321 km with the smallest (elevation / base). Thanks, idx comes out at 2320 km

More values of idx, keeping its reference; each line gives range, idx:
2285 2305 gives 2286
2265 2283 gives 2268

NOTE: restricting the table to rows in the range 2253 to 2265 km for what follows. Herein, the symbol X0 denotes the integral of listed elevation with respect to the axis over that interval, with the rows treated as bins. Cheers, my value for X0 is 37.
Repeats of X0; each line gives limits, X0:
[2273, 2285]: 35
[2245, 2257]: 44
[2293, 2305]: 41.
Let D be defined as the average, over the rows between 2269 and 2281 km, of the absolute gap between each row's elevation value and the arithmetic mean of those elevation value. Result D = 0.42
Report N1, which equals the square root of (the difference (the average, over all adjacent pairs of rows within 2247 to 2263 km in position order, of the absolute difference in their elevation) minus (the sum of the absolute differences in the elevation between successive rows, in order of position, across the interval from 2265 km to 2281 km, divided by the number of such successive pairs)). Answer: 0.20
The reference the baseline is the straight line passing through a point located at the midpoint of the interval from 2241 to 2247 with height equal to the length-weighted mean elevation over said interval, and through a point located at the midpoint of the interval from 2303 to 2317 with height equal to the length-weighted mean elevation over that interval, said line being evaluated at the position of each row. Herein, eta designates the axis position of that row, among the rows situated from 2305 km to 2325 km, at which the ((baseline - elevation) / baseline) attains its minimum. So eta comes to 2310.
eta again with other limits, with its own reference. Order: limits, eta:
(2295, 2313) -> 2302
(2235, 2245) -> 2236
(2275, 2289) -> 2288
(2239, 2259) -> 2252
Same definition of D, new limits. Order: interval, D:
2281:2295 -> 0.07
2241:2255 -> 0.50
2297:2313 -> 0.06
